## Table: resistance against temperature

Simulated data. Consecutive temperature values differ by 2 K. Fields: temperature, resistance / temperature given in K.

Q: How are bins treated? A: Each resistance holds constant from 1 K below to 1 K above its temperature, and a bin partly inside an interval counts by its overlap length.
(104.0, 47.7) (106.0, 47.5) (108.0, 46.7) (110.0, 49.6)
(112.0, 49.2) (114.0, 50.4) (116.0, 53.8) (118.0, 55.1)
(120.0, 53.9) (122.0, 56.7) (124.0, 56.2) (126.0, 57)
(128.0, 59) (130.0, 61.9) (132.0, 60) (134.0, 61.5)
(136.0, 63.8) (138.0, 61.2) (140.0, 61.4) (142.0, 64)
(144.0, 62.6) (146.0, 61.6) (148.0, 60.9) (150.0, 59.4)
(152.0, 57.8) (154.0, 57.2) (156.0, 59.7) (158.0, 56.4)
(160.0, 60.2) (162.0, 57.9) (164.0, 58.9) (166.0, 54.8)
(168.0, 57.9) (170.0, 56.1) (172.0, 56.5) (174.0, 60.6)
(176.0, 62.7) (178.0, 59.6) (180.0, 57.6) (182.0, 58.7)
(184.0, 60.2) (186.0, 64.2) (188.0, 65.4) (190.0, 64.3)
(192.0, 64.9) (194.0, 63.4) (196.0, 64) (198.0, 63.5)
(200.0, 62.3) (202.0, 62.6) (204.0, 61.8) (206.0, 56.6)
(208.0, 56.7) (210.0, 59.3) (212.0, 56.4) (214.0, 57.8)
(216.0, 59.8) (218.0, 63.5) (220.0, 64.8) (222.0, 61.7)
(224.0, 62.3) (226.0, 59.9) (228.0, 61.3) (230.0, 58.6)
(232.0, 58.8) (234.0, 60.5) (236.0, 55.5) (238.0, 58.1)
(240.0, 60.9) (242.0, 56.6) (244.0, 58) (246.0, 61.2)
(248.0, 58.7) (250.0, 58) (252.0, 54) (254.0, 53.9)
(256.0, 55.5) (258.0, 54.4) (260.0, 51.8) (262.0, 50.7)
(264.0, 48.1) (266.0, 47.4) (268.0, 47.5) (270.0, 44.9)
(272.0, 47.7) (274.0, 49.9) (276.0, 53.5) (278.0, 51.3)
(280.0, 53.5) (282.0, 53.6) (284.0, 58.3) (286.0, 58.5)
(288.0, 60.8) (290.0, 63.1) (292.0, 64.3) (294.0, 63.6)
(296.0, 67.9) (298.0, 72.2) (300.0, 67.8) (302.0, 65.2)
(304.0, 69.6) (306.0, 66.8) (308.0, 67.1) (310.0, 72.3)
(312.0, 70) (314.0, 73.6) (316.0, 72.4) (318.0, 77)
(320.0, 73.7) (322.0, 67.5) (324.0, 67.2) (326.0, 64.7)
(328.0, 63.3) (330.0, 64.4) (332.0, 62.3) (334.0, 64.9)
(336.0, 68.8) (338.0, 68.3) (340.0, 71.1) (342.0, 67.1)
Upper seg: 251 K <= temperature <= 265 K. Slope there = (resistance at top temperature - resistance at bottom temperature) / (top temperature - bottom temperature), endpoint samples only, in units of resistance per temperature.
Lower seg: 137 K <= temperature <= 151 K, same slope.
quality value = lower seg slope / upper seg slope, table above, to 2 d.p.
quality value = 0.31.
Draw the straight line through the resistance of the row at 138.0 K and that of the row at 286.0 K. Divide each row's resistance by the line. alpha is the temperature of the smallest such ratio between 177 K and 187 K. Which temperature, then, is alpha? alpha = 180.0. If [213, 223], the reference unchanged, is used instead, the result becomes 214.0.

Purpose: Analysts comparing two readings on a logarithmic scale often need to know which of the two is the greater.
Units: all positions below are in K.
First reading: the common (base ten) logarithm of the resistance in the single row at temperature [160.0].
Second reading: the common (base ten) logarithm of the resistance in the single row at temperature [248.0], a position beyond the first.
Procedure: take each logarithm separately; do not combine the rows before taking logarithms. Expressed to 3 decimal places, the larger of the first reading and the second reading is 1.780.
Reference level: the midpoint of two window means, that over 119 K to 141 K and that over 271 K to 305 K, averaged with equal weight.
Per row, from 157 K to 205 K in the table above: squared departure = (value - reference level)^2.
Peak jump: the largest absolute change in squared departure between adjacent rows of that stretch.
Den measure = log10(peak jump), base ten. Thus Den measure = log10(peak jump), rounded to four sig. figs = 1.367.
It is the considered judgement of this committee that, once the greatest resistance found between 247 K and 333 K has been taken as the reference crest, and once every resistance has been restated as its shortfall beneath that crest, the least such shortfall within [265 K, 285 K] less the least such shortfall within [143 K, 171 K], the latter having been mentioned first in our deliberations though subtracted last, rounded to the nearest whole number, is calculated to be 4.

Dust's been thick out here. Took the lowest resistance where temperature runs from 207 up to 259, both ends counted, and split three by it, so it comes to 0.0557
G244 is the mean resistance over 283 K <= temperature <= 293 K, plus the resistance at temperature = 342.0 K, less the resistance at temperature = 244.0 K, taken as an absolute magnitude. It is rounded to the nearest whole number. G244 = 70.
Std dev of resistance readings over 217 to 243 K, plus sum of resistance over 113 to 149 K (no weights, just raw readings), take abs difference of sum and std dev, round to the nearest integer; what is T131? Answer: 1058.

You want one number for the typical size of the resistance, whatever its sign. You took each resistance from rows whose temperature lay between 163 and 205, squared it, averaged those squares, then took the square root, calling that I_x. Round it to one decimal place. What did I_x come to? 61.0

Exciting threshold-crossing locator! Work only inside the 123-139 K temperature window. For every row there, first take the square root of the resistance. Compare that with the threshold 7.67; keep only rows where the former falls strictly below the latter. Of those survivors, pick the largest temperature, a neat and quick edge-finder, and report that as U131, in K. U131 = 126.0 K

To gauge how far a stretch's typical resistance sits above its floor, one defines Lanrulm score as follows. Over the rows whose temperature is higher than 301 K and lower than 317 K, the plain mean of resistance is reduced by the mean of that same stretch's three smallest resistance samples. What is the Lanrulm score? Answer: 3.3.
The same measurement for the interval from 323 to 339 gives 2.2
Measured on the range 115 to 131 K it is 2.4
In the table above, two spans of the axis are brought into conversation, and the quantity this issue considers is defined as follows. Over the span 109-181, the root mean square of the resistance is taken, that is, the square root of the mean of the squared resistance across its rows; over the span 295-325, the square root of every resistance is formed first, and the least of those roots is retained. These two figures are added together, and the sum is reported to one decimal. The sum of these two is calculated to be 66.3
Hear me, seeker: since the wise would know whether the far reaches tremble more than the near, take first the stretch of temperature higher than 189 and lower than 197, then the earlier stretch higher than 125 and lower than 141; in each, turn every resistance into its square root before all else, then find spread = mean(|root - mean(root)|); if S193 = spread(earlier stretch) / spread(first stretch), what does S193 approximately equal 3.5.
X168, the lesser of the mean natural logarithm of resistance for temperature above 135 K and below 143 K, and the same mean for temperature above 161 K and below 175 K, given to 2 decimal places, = 4.05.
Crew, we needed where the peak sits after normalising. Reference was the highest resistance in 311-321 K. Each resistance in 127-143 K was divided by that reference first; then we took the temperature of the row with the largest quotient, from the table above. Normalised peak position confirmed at 142.0 K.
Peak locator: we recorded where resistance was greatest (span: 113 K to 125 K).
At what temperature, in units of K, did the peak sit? 122.0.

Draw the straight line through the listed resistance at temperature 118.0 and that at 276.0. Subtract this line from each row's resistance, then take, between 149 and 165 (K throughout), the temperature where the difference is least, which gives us 158.0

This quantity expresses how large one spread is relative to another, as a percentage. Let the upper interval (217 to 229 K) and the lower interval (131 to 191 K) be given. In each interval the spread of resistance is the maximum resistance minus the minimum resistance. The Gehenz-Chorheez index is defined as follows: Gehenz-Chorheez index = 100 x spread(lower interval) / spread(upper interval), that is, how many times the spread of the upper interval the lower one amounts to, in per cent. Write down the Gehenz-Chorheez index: 216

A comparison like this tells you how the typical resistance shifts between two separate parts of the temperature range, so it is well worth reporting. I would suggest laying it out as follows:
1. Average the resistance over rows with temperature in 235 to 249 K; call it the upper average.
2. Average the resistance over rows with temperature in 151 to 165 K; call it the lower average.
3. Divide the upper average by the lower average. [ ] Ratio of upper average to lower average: 1.00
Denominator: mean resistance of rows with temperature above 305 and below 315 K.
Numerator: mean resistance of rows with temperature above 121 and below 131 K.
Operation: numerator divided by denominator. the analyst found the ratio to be 0.831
